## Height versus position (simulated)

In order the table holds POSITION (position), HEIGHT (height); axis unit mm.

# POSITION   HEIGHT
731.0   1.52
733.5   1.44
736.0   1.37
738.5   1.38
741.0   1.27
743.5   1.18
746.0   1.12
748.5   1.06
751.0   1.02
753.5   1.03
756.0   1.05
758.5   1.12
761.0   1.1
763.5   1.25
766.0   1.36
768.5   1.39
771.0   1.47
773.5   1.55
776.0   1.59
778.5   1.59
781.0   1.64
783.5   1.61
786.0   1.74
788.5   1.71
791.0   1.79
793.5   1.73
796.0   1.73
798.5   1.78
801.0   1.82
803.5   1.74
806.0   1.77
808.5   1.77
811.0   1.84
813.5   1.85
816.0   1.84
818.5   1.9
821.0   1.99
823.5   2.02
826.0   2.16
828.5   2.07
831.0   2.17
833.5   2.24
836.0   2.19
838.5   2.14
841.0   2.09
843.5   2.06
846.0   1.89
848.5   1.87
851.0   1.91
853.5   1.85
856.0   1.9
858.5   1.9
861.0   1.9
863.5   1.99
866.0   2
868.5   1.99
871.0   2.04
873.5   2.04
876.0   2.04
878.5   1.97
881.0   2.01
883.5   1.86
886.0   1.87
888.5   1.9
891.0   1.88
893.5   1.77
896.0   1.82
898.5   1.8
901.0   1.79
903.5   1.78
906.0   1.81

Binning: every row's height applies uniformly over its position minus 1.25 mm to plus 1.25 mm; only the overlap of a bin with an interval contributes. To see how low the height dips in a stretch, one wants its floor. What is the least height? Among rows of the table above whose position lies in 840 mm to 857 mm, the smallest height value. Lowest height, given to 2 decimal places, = 1.85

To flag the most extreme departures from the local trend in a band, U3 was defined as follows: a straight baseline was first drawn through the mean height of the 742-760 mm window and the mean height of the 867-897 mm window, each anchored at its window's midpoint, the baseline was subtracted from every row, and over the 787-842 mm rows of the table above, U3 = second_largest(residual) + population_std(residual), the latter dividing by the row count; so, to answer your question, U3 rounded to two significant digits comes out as 0.68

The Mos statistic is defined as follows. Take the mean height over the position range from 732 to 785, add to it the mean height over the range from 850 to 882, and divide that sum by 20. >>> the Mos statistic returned 0.16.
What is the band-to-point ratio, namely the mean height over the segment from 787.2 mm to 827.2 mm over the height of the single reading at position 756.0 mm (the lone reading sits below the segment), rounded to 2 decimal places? 1.75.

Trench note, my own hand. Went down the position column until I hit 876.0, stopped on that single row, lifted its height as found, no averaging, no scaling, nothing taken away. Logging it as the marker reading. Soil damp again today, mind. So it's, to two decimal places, 2.04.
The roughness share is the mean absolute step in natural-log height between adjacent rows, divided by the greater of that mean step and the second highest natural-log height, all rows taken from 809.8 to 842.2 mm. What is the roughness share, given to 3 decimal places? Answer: 0.038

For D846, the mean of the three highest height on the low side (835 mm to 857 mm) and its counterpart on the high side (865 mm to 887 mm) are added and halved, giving 2.09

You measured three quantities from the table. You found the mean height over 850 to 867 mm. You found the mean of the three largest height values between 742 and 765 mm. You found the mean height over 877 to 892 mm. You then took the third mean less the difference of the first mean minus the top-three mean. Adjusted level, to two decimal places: 1.18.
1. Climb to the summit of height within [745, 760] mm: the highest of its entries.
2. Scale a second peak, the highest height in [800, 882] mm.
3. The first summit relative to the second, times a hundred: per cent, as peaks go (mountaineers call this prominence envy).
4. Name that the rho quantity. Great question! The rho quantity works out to 50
